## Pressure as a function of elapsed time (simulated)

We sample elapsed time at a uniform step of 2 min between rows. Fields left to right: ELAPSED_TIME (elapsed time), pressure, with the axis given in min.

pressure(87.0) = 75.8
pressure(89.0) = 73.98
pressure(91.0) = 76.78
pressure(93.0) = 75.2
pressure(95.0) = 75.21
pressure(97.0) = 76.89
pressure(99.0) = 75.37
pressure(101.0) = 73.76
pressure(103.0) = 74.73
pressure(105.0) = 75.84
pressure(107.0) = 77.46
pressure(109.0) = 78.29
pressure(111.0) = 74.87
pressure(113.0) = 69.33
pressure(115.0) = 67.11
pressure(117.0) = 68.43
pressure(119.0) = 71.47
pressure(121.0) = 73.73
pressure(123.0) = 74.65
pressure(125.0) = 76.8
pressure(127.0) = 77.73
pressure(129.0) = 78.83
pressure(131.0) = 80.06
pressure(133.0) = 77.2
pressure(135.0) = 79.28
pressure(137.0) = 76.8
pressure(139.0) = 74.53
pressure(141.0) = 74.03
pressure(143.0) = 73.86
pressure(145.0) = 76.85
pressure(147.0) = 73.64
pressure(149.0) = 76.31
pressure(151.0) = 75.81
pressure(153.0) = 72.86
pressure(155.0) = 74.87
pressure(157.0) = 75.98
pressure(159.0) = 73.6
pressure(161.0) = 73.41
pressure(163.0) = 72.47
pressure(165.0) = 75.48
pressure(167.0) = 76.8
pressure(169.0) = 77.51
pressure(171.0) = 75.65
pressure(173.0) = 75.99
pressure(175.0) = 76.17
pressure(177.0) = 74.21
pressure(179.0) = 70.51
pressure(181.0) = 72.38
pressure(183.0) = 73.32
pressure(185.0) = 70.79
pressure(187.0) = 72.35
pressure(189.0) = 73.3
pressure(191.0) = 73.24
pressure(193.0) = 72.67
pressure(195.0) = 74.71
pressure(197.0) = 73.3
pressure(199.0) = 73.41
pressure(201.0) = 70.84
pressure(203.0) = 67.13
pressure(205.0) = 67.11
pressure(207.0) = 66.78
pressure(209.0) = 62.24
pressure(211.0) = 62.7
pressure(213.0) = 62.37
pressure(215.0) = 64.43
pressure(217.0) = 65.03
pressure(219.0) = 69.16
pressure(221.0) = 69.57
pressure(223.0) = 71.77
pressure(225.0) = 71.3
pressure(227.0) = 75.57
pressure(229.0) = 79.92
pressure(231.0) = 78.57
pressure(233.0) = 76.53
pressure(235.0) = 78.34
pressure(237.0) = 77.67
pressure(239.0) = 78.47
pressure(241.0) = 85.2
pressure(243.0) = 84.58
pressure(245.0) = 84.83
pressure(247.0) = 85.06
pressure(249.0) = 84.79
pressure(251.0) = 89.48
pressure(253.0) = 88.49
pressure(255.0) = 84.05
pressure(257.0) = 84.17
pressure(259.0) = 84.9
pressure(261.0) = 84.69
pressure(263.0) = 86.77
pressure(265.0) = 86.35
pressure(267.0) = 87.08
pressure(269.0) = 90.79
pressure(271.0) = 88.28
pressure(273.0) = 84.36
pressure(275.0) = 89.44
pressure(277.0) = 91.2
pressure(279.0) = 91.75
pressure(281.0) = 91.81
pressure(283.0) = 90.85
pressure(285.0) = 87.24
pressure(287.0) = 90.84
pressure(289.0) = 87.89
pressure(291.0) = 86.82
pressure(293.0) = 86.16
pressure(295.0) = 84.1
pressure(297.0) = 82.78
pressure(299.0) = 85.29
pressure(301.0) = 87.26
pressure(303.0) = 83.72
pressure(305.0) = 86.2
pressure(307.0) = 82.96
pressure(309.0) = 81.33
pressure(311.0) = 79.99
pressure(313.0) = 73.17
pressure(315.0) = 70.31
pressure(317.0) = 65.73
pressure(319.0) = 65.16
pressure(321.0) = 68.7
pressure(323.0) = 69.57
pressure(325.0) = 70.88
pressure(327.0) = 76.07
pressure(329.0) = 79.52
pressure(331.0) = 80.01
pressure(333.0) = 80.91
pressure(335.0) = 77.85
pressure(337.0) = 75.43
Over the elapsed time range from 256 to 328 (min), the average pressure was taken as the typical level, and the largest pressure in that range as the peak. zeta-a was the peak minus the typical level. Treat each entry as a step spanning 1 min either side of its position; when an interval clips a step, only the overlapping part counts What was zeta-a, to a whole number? 9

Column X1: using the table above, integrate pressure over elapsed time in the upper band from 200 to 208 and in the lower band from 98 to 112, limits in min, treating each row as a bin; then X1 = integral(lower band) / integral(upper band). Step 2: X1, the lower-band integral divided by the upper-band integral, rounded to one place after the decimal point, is 2.0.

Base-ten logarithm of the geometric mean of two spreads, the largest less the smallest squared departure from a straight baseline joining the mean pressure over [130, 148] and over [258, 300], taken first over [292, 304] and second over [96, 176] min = 1.6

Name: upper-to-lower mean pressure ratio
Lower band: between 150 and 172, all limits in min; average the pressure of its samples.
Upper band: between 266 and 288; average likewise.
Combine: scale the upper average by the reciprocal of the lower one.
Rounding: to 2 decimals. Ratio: 1.19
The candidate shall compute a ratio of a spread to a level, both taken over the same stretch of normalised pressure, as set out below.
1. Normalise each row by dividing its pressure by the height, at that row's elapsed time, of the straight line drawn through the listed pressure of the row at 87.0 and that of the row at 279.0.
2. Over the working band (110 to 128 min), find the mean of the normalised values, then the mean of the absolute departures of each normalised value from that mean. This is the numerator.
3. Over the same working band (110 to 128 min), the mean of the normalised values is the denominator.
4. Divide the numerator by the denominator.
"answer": 0.041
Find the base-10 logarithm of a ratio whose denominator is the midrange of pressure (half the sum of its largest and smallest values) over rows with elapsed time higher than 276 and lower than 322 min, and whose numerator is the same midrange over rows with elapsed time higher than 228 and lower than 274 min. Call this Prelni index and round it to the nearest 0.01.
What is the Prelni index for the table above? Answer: 0.03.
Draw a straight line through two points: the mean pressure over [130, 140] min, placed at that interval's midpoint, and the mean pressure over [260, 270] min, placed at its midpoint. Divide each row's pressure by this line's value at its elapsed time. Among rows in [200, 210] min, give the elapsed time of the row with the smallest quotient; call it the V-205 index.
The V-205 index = 209.0 min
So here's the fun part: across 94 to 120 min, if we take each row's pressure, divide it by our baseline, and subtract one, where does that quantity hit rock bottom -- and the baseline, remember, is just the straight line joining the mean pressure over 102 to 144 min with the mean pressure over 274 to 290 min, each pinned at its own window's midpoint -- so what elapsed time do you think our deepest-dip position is 115.0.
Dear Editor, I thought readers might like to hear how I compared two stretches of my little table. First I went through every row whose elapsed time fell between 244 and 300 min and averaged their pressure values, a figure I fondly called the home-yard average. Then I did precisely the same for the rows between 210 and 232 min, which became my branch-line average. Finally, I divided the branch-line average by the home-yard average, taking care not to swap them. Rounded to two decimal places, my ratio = 0.80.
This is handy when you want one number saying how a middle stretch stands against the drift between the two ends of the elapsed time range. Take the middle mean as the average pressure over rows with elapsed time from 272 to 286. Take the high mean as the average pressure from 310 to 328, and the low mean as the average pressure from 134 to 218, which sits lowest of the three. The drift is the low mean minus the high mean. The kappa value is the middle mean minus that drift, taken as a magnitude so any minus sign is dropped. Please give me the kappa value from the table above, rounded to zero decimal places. 88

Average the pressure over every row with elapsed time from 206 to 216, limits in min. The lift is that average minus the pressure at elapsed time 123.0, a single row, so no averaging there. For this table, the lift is -11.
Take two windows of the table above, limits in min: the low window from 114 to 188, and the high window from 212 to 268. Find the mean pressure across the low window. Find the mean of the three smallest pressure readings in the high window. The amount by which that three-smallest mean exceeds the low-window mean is -11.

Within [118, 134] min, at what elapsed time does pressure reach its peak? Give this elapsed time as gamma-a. 131.0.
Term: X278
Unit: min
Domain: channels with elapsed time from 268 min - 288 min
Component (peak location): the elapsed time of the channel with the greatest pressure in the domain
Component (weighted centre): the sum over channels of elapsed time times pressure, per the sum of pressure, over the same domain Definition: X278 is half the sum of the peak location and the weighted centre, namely 279.5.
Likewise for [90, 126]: 108.4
